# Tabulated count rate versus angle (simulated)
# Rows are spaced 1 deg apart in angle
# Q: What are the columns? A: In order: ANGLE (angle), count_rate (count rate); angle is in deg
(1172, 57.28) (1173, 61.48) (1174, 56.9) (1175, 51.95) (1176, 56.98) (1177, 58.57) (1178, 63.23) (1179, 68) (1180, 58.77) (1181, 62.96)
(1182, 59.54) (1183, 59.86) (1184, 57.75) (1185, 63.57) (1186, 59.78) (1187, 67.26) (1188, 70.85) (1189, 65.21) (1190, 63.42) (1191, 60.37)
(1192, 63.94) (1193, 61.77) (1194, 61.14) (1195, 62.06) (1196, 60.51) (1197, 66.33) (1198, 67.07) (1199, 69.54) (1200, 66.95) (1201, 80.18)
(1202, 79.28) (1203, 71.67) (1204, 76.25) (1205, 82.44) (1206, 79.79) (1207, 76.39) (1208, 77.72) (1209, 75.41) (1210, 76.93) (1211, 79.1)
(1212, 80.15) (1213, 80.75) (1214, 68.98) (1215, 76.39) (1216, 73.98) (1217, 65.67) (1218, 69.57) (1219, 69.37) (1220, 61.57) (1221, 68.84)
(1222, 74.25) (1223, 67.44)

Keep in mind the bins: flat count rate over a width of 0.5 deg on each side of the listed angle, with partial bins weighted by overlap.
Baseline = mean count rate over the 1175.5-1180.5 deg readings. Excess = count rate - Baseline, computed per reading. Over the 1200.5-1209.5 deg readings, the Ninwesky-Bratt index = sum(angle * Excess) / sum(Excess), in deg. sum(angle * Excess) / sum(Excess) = 1204.9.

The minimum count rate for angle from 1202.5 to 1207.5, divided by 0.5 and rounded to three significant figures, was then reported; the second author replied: 143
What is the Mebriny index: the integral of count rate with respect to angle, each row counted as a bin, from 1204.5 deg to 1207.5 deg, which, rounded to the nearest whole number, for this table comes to 239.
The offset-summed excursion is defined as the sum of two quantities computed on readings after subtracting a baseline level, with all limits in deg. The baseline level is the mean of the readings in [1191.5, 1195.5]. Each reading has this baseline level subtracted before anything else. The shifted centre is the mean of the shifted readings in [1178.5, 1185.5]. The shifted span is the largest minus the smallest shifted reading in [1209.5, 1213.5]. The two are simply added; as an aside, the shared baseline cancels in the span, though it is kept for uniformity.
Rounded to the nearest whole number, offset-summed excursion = 3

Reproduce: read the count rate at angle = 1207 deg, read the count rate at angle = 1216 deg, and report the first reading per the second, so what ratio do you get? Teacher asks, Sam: 1.03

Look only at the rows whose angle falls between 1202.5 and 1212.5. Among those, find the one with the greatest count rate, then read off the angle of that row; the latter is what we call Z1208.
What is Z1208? 1205 deg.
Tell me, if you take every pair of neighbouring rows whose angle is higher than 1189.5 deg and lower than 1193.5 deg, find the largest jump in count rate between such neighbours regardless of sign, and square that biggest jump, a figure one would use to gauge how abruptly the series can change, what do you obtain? 13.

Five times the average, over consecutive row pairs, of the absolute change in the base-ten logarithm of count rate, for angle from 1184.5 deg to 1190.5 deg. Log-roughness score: 0.149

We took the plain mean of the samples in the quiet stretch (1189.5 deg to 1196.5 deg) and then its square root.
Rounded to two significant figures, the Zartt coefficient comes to 7.9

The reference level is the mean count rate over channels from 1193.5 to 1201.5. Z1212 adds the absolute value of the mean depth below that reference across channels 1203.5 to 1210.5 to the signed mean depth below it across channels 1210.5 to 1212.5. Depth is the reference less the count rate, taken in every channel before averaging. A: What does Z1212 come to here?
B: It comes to -1.8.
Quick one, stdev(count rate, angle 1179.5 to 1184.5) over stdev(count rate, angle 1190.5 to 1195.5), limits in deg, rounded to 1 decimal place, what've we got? 1.5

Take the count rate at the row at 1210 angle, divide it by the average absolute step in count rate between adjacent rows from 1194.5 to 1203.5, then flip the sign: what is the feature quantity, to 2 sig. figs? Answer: -18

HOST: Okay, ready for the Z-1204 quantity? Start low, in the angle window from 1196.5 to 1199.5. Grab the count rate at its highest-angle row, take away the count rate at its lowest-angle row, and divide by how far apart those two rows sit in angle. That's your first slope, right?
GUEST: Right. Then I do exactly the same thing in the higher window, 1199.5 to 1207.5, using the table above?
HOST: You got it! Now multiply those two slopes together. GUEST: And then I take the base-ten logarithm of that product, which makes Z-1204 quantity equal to 0.3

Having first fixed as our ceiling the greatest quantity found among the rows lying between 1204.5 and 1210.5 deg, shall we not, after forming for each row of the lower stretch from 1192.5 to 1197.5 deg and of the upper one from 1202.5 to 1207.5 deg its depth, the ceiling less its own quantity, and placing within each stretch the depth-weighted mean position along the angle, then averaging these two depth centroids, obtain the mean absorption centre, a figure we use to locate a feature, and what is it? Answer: 1199.7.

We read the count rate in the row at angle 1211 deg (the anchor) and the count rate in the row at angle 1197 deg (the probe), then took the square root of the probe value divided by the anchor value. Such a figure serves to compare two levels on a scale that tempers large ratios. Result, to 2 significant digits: 0.92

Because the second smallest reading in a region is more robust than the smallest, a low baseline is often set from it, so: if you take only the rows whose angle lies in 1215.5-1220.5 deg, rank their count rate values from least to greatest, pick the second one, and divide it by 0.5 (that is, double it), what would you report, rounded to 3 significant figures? 131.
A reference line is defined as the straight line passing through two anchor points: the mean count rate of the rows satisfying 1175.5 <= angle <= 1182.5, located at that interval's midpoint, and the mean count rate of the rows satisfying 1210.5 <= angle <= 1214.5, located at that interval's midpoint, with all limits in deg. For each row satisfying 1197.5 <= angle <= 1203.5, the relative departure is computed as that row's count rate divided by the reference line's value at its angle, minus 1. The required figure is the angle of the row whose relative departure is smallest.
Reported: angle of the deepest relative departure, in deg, 1200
